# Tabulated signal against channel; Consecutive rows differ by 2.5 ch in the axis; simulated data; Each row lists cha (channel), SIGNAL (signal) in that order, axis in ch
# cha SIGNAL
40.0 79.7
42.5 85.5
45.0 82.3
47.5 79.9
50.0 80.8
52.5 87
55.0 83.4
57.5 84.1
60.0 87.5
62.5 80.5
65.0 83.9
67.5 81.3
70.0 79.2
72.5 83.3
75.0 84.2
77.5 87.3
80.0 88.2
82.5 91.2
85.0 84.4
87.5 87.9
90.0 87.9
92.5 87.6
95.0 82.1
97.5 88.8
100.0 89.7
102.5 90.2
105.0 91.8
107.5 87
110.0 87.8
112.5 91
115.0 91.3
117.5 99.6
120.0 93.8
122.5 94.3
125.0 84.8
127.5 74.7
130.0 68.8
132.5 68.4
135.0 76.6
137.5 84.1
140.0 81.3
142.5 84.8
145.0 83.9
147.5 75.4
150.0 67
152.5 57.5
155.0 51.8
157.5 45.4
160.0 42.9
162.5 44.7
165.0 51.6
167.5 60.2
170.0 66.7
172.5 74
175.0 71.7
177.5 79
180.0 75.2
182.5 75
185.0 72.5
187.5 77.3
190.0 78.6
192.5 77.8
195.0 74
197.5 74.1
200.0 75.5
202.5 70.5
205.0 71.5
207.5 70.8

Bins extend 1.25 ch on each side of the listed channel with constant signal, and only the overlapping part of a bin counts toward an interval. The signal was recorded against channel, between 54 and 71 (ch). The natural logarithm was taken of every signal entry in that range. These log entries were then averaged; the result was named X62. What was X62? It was 4.42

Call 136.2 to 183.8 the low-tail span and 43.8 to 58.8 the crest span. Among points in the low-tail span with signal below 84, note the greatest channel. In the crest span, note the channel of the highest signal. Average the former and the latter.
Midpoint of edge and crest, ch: 117.5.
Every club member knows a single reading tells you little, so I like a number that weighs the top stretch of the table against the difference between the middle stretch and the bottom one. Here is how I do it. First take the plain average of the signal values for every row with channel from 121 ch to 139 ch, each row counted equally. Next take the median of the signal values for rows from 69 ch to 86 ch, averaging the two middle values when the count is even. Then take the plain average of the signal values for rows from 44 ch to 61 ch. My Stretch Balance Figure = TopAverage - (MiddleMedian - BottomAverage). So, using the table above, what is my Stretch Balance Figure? 78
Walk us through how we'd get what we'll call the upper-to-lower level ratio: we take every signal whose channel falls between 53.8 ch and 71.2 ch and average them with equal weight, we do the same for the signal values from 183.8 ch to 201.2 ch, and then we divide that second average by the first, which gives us 0.91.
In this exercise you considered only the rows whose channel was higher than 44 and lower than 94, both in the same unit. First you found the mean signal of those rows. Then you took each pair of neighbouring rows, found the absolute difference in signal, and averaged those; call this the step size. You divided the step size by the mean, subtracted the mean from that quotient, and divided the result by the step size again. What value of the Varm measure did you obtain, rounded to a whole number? -29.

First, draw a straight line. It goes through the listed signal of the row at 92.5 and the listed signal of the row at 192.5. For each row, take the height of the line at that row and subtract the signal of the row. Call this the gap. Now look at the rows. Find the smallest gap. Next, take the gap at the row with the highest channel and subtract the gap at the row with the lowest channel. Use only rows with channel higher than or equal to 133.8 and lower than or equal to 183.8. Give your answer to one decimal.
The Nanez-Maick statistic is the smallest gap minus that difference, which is 1.0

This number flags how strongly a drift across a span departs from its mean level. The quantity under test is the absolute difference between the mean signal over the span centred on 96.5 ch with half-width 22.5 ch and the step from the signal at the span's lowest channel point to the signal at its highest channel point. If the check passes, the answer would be 73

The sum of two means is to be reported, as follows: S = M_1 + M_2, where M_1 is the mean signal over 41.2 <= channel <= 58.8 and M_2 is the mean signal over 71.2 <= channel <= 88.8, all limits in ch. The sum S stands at 170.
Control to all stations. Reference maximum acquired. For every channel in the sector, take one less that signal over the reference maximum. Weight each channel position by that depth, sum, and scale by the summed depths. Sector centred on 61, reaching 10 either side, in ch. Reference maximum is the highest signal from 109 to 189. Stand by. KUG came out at 61.9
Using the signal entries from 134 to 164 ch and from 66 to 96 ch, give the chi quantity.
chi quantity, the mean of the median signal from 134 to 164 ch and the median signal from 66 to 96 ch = 79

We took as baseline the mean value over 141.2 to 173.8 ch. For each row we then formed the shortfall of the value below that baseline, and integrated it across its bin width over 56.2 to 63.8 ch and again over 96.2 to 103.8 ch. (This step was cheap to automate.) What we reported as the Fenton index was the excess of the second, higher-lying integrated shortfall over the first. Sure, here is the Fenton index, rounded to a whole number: -42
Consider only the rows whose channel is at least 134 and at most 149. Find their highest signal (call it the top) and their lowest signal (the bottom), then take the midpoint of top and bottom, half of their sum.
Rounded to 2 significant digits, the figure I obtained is 80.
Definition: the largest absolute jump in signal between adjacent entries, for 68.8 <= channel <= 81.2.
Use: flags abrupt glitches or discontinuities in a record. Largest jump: 4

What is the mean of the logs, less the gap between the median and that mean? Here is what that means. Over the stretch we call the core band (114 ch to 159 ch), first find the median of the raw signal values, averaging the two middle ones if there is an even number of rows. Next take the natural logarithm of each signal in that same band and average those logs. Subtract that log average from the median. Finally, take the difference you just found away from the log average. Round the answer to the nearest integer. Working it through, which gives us -70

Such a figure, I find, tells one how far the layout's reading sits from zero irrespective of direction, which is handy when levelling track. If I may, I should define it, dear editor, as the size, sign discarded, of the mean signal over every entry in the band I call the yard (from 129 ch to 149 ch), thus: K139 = 78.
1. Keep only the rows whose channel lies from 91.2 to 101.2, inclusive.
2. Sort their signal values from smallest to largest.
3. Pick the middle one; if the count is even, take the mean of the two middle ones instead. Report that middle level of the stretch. 88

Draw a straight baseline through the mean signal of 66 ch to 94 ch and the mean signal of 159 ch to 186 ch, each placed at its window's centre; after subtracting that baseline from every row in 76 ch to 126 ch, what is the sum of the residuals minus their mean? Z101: 160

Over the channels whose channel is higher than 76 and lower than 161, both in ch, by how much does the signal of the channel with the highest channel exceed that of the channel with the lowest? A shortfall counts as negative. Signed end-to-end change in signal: -44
